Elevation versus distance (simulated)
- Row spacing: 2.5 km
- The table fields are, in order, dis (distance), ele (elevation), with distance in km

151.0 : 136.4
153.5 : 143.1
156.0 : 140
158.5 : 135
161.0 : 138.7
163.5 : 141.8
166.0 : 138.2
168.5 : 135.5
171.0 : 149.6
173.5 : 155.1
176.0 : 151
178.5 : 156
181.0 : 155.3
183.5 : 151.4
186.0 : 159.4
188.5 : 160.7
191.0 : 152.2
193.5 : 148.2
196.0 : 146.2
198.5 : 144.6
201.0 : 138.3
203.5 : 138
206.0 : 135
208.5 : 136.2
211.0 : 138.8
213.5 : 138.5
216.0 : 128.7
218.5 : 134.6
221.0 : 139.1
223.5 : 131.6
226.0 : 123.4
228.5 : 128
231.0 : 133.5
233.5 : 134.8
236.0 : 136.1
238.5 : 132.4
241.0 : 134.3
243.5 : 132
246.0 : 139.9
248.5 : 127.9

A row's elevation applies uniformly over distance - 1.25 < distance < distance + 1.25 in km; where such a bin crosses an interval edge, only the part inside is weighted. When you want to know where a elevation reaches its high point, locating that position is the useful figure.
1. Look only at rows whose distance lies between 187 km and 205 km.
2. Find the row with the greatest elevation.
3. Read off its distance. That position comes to 188.5 km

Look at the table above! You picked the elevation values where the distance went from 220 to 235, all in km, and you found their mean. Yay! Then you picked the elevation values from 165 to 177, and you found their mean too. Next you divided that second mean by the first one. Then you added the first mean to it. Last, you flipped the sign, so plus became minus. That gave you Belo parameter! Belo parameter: -132.8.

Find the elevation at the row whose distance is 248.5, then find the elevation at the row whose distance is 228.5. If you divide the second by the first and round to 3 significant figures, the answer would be 1.00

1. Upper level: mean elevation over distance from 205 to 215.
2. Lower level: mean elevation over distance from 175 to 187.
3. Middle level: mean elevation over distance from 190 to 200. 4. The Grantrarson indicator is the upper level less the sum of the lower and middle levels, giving -165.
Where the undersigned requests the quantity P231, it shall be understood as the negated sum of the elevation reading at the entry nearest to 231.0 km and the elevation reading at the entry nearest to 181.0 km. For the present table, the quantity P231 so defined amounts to -289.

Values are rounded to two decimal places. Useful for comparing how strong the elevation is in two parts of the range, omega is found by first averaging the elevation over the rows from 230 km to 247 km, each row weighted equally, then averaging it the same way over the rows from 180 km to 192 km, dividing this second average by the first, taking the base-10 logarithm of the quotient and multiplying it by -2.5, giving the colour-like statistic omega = -0.16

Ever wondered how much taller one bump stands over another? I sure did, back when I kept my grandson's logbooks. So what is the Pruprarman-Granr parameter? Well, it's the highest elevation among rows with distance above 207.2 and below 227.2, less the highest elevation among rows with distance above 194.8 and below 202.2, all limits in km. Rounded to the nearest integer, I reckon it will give -7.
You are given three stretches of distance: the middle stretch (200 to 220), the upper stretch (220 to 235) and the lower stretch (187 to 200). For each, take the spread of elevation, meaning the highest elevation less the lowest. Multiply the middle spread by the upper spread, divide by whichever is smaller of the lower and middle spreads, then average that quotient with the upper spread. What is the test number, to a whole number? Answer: 16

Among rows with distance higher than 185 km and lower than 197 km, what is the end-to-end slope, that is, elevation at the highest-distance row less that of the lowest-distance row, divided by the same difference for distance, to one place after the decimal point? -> -1.3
